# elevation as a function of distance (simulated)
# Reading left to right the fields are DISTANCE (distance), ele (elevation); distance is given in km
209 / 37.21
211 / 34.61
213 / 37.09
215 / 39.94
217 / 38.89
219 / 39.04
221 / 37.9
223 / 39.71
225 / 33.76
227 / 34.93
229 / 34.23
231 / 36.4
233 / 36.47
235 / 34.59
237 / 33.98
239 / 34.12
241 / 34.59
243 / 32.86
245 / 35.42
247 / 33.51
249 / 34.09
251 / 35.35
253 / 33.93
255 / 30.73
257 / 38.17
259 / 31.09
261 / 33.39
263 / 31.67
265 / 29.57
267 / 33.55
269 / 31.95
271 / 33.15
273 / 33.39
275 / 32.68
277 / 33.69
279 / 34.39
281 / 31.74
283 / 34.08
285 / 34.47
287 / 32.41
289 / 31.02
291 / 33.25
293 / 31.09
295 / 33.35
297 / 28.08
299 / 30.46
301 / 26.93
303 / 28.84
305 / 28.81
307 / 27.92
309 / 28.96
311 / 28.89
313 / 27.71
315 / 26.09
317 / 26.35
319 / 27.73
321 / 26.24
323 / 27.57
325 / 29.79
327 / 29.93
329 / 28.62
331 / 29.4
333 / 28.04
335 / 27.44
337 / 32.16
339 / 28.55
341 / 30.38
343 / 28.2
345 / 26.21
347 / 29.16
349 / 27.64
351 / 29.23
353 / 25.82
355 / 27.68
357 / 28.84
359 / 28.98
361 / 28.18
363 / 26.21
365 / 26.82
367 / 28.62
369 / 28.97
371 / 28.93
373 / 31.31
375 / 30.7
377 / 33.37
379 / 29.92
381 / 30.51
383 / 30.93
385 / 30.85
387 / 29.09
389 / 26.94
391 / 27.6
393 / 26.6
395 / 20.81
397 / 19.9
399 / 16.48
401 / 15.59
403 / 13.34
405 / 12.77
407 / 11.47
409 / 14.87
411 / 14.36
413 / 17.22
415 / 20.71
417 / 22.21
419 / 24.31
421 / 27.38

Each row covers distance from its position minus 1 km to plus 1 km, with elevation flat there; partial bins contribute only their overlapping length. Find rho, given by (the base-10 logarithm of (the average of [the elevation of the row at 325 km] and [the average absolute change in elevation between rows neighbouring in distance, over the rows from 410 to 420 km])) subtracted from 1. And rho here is -0.21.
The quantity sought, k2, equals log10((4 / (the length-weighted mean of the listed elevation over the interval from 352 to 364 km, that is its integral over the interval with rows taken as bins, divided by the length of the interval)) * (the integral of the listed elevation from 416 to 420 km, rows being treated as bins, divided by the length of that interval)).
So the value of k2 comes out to 0.53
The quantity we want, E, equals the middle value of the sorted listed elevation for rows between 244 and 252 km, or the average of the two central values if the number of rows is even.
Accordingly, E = 34.7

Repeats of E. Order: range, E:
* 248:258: 34.1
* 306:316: 27.9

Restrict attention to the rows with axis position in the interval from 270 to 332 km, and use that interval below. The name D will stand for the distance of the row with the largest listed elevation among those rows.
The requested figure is 285 km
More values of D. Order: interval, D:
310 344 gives 337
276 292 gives 285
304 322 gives 309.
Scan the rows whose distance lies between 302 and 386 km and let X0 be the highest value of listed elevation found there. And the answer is 33.37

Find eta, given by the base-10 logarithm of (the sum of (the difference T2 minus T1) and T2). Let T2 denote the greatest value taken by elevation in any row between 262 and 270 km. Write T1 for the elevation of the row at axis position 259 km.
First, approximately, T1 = 31.09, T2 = 33.55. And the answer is 1.6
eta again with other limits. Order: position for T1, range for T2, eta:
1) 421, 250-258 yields 1.7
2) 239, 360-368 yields 1.4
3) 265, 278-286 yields 1.6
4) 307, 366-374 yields 1.5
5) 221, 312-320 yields 1.2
